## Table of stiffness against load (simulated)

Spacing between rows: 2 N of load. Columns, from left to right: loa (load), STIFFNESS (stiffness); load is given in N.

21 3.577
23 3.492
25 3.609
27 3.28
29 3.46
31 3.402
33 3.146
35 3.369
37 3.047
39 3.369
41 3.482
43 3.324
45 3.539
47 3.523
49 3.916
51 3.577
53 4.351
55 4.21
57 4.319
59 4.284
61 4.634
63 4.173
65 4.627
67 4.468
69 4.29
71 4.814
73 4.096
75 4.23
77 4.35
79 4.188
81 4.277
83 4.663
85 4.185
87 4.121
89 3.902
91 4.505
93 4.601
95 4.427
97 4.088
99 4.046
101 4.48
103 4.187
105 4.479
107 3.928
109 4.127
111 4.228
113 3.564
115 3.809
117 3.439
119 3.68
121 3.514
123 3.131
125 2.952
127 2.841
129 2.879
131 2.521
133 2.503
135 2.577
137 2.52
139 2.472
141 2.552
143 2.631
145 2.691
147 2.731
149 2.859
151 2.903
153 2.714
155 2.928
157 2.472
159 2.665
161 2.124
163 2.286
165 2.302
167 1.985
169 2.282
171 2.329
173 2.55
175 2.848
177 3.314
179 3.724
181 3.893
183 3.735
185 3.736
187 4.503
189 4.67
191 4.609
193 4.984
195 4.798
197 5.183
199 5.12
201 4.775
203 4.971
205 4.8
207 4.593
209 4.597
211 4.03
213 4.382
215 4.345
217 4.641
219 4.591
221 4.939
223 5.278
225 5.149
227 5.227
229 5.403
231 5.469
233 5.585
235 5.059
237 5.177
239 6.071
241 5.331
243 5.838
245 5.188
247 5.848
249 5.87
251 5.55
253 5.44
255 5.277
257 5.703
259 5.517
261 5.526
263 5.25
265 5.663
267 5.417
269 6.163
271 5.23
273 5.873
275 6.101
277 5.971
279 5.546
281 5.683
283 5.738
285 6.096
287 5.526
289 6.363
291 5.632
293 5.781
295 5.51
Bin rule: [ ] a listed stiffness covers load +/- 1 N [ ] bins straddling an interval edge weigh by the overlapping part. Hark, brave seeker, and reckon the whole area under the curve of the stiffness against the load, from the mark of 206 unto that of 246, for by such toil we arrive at 202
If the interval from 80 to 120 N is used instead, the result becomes 165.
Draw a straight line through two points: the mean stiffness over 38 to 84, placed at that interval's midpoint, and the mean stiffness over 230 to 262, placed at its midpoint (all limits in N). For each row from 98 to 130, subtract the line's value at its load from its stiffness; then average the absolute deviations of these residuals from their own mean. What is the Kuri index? 0.51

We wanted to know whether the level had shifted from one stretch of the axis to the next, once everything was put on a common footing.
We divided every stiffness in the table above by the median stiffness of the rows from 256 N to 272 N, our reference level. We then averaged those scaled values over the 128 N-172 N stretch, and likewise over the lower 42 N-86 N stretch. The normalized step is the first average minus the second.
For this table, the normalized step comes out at -0.3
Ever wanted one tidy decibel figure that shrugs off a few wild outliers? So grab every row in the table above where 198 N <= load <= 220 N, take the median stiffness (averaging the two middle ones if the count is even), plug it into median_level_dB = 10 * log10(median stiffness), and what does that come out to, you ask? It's 6.6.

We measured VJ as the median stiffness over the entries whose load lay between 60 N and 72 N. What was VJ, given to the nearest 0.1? 4.5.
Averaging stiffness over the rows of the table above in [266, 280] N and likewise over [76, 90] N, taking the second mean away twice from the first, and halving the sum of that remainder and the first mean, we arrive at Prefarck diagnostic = 2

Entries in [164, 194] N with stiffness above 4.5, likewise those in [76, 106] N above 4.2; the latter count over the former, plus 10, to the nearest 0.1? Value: 12.0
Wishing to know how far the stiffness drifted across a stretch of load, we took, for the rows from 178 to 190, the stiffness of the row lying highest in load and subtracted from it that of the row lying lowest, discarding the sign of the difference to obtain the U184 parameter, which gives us 0.9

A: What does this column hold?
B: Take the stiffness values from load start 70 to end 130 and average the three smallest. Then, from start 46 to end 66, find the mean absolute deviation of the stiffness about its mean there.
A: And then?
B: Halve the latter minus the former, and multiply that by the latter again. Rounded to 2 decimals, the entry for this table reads -0.38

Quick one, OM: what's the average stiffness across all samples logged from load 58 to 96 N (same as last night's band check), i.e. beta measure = 4.4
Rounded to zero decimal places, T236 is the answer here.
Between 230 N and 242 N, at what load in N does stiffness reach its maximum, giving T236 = 239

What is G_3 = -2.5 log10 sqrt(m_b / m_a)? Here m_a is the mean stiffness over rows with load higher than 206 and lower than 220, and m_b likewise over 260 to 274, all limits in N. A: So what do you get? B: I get -0.12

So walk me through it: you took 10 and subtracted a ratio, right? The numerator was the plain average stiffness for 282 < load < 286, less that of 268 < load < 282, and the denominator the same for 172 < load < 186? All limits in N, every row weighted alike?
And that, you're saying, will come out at 10.0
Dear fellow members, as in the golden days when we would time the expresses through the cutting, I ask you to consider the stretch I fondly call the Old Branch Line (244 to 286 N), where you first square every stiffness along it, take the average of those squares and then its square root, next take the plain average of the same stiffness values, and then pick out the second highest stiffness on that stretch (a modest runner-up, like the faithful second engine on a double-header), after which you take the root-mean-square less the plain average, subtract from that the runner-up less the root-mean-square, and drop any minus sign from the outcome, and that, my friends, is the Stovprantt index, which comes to 0.44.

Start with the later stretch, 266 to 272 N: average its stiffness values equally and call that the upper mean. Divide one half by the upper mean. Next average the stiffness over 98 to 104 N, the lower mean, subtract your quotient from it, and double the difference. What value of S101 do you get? 8.3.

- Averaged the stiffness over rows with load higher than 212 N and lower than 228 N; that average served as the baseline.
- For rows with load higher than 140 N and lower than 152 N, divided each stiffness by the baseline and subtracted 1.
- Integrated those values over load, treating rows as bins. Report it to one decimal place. -5.2 N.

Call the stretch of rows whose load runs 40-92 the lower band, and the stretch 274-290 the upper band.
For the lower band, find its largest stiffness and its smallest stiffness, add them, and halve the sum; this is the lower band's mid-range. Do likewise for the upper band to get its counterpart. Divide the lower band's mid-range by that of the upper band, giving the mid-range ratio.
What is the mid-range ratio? 0.68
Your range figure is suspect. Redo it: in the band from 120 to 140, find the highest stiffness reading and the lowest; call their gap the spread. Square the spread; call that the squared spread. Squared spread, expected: 1.1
